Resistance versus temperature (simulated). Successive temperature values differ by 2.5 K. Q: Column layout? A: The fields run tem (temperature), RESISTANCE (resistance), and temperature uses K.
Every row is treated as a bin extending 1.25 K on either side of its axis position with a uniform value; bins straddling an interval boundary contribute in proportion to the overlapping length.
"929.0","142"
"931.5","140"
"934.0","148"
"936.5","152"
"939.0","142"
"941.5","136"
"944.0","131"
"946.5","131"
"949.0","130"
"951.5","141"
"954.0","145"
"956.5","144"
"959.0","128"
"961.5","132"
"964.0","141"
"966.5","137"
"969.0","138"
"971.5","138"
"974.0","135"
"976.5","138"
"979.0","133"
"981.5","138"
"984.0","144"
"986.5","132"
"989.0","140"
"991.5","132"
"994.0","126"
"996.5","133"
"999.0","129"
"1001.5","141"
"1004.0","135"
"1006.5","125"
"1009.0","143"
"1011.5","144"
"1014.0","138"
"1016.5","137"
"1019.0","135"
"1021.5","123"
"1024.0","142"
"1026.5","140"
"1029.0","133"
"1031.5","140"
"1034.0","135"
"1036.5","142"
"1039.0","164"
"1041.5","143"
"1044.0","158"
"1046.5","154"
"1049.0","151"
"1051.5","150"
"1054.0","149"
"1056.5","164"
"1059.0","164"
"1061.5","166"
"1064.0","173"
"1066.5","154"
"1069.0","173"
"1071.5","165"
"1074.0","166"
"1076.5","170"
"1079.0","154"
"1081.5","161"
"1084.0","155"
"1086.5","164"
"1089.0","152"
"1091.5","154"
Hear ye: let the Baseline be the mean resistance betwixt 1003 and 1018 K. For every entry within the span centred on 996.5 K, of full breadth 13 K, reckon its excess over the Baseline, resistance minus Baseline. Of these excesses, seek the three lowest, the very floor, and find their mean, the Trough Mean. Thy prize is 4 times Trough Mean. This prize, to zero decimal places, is -32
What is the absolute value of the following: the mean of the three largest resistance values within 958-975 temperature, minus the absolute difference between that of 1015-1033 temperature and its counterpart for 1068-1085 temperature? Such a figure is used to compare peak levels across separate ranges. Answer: 110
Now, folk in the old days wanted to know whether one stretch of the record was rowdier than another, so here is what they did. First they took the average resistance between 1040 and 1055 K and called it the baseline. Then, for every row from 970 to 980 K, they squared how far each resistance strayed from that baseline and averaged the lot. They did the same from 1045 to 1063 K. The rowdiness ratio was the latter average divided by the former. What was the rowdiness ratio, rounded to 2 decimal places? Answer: 0.38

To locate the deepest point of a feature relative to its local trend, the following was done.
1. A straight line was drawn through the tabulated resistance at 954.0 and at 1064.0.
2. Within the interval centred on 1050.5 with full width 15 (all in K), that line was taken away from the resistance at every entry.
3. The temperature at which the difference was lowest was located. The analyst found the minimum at 1054.0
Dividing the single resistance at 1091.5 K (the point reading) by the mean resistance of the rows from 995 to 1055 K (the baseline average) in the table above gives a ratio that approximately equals 1.09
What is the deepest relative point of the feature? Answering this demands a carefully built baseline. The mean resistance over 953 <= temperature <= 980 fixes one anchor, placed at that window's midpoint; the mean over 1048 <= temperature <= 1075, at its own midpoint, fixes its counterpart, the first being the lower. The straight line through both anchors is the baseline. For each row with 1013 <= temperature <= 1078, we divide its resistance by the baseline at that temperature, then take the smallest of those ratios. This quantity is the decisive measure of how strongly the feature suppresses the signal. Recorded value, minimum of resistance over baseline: 0.814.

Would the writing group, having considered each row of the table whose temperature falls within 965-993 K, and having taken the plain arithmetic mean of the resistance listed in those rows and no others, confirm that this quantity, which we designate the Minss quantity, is 136.8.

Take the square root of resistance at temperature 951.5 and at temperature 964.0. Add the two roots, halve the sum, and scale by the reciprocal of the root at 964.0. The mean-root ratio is 1.00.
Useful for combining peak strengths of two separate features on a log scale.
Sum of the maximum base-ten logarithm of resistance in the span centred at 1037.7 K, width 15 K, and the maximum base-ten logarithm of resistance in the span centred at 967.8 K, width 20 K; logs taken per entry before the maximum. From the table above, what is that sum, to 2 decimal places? 4.36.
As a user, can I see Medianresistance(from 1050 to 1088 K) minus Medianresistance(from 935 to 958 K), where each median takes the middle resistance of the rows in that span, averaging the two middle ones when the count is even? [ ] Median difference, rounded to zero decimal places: 23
